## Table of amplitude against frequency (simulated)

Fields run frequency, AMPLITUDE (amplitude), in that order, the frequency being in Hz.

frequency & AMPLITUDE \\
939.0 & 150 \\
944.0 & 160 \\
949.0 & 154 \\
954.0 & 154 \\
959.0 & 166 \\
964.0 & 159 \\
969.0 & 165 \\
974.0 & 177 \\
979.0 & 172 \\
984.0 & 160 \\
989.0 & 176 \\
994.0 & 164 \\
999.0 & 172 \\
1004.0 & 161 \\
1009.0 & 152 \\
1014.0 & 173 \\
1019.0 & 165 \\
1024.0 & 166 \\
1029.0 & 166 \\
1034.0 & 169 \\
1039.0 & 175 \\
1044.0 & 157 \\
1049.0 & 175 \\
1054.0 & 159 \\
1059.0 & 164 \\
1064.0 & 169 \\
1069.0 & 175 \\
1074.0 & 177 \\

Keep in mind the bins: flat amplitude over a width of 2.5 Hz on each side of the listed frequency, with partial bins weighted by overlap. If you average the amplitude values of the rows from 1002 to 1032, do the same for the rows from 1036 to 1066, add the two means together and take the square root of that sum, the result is 18.18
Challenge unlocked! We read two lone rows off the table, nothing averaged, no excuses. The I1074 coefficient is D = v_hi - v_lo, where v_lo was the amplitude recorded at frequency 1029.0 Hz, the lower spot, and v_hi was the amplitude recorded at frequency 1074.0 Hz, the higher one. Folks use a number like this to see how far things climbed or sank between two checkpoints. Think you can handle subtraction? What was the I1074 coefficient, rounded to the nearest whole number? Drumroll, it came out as 11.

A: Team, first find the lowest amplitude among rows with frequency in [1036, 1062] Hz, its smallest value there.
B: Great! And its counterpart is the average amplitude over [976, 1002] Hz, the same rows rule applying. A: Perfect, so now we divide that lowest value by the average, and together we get 0.930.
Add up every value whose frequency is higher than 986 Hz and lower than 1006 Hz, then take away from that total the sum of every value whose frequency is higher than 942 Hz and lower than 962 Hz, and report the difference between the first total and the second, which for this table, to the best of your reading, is 39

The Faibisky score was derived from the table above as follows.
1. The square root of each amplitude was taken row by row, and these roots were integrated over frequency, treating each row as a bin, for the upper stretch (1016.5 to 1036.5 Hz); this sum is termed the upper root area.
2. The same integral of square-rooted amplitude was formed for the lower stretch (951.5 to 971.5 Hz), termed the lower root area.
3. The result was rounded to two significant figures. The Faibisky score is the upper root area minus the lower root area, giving 4.3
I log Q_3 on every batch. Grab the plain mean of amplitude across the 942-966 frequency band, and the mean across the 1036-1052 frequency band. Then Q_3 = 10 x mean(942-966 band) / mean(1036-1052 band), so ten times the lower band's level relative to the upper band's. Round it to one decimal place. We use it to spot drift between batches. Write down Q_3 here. 9.4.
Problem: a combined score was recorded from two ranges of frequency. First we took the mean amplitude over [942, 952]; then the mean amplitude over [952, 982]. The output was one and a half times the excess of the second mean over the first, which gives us 13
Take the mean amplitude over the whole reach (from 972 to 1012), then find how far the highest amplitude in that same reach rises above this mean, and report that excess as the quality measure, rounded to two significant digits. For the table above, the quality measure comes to 10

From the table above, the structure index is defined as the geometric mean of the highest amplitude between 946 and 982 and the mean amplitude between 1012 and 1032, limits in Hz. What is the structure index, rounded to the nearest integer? 172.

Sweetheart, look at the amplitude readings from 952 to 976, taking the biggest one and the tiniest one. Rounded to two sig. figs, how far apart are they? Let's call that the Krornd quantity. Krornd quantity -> 23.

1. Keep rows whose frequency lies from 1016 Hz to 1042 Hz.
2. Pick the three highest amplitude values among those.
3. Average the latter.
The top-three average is 170.0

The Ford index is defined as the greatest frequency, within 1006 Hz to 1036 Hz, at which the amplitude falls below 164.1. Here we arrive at 1009.0 Hz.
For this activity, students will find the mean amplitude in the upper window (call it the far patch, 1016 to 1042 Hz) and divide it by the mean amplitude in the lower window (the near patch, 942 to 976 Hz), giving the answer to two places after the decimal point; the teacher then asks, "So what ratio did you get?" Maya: 1.04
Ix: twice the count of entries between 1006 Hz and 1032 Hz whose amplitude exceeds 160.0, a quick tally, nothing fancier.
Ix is 8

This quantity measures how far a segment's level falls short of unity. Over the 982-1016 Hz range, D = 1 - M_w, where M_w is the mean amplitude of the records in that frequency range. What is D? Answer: -164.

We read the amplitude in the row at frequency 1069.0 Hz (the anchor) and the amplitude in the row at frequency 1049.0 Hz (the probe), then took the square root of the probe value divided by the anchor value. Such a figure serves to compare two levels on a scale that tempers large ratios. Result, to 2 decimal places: 1.00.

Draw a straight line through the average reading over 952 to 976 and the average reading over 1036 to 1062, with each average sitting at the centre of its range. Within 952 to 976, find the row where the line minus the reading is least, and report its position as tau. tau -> 974.0 Hz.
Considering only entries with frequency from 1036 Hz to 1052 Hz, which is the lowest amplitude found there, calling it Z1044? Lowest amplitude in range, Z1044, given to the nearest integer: 157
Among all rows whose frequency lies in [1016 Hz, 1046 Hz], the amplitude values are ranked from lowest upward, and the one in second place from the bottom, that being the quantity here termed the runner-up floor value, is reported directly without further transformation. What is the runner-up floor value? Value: 165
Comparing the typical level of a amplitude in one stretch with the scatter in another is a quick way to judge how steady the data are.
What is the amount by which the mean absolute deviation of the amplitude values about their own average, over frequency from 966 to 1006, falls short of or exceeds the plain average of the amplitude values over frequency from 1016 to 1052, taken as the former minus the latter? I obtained -162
